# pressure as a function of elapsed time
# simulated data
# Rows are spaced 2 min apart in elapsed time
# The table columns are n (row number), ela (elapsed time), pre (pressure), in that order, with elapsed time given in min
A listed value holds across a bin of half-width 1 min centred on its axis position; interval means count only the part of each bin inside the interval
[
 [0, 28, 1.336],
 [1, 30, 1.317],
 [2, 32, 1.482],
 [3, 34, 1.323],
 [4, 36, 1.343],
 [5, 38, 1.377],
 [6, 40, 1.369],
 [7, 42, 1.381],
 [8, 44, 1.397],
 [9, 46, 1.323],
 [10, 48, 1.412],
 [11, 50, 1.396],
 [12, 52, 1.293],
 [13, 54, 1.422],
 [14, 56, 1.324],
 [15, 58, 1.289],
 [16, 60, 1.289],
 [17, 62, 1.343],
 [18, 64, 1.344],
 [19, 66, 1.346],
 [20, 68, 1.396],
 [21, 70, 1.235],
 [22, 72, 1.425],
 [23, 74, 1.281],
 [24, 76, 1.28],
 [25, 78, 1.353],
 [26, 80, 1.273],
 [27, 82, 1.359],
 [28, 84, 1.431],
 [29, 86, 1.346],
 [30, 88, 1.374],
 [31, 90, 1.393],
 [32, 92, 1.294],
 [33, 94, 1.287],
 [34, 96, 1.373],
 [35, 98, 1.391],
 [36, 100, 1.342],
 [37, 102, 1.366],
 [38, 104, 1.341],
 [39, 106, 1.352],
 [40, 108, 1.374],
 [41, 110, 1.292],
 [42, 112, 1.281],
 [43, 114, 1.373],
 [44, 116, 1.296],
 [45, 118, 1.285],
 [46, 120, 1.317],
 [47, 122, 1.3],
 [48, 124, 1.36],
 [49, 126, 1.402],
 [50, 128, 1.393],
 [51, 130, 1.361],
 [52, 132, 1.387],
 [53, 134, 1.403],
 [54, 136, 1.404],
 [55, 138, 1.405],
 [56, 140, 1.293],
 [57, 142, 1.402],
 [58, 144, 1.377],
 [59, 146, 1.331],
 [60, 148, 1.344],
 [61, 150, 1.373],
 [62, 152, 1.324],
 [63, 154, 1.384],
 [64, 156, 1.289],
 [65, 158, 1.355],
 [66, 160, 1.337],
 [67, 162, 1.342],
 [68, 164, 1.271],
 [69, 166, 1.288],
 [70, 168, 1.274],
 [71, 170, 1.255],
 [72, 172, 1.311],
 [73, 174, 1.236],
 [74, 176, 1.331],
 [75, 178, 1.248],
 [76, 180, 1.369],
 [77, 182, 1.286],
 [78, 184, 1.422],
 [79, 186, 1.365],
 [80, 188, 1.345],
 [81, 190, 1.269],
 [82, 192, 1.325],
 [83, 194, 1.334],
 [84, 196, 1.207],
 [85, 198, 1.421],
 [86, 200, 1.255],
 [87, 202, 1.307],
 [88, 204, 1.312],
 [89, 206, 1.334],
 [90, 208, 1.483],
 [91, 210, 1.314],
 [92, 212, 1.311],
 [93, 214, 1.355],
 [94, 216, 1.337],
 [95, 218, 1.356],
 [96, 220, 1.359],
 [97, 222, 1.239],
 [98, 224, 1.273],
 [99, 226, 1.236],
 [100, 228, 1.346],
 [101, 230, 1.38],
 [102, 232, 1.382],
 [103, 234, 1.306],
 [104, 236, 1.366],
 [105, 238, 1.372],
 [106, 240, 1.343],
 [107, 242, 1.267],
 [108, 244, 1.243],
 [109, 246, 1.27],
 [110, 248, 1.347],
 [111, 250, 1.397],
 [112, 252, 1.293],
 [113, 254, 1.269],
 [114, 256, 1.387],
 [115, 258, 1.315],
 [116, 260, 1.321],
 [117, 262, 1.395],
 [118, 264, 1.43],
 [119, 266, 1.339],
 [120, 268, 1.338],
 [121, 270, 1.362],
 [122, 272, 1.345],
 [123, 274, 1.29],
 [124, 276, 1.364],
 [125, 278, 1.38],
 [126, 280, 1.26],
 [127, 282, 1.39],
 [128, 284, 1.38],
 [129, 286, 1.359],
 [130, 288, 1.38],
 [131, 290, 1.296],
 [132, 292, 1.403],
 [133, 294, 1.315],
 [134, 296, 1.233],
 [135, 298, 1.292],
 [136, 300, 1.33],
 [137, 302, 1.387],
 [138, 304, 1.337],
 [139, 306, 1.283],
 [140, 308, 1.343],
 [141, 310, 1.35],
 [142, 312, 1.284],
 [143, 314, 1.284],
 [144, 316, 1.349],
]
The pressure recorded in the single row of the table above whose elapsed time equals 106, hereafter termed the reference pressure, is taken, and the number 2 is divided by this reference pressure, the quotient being 1.479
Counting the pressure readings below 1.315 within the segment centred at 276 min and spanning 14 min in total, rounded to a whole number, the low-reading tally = 2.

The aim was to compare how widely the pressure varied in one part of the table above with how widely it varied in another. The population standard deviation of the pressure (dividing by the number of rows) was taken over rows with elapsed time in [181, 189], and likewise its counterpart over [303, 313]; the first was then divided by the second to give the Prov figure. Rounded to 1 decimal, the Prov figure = 1.6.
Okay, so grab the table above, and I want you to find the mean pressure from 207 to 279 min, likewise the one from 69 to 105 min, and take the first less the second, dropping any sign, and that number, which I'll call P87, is 0.0049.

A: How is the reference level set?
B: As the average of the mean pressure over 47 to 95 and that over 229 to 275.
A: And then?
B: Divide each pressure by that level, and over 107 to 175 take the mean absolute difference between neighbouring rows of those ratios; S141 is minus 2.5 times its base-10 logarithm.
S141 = 3.76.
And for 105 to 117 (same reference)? 3.43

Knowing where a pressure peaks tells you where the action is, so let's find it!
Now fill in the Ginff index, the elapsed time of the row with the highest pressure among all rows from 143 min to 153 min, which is 144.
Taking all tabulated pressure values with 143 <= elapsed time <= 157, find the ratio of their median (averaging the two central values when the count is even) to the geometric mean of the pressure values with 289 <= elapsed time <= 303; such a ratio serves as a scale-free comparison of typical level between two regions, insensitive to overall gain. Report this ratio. 1.02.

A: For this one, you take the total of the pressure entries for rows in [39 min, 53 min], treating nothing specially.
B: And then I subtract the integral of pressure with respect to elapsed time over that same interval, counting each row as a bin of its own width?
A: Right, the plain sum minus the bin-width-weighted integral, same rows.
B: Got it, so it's -9.57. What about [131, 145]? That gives -9.67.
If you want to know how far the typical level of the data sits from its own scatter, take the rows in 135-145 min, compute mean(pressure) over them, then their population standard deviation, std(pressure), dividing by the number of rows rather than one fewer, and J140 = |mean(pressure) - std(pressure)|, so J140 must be 1.333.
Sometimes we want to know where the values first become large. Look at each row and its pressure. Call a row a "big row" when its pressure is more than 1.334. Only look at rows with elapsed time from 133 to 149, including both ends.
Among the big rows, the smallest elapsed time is 134 min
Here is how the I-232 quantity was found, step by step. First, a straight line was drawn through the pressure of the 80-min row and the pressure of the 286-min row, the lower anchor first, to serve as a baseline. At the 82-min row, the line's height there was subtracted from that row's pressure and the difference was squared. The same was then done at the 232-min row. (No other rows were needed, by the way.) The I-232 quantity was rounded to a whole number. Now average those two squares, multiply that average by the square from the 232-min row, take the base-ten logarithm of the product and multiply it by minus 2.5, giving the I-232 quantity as 13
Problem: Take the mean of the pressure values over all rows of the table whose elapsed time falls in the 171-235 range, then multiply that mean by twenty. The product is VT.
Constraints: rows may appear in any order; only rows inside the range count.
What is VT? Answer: 26.5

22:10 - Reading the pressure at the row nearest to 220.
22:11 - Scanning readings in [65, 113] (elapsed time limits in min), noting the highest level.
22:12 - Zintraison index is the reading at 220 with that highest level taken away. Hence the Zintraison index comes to -0.072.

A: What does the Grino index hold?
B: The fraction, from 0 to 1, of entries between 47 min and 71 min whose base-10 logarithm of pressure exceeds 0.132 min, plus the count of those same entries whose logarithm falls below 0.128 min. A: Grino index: 5.3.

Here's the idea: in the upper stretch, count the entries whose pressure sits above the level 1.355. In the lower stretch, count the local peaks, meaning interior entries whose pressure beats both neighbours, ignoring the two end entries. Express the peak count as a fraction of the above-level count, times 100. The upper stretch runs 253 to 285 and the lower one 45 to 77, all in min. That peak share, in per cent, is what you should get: 50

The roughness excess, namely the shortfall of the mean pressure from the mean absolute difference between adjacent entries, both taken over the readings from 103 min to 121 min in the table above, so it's -1.28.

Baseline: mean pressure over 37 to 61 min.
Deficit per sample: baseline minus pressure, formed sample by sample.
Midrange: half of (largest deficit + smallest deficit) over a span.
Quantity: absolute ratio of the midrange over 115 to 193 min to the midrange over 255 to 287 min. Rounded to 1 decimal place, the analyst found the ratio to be 2.5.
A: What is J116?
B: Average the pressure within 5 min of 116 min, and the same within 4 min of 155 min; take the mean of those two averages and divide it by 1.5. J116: 0.883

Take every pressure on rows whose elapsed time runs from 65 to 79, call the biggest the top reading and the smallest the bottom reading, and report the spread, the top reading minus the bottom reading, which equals 0.190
